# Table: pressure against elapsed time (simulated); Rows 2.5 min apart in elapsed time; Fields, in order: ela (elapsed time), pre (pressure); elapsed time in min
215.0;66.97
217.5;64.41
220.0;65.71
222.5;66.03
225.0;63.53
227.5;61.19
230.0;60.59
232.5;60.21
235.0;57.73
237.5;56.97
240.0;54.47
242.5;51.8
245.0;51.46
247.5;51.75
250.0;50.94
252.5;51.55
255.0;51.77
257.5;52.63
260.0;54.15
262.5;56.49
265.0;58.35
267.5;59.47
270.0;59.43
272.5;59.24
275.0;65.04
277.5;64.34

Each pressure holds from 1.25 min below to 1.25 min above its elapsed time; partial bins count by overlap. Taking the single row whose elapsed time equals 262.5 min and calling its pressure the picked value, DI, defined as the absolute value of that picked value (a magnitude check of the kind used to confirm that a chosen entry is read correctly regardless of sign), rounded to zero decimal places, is 56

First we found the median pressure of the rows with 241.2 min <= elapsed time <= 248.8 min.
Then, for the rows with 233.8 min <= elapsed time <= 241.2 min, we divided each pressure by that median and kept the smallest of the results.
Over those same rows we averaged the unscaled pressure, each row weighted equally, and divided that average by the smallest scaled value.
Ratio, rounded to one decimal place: 53.6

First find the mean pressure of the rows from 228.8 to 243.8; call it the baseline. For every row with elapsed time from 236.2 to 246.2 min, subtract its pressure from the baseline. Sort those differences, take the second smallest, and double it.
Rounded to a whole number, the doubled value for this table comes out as 5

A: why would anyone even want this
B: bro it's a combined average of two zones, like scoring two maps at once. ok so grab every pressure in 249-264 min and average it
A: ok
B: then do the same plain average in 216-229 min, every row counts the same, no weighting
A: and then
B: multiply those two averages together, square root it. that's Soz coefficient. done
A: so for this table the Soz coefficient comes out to 58.3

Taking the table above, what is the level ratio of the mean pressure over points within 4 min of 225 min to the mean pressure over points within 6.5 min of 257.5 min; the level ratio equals 1.19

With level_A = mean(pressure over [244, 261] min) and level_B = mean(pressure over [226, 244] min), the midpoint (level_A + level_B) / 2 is 55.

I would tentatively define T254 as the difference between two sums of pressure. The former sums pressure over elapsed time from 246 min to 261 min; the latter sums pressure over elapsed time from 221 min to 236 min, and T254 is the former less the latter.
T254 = -56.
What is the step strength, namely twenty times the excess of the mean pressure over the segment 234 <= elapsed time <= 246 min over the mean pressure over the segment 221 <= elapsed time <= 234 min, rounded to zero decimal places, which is -156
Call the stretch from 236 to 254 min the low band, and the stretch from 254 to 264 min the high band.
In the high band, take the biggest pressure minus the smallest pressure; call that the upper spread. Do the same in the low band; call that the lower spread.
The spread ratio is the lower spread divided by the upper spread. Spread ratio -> 1.3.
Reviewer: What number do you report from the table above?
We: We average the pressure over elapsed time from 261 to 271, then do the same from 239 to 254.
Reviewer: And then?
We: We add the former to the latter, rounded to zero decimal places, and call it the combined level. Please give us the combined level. 110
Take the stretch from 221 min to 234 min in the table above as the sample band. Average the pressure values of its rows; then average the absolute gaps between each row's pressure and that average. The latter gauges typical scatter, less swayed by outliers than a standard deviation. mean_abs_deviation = 2.0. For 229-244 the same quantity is 2.6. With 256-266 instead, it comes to 2.0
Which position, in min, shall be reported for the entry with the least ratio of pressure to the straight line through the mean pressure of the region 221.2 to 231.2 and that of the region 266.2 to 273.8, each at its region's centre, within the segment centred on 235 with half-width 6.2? 240.0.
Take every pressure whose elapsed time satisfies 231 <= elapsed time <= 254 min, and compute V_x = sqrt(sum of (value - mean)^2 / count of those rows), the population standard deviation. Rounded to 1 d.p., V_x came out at 3.2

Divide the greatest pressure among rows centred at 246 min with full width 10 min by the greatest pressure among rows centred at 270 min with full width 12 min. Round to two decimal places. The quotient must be 0.80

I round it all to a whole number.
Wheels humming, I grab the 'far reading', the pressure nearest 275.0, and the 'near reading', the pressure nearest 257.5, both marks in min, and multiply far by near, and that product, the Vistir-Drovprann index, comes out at 3423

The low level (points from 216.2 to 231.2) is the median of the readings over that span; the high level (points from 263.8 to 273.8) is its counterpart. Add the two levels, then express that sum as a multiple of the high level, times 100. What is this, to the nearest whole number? 208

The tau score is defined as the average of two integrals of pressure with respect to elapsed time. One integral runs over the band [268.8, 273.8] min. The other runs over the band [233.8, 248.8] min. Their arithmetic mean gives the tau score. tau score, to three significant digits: 554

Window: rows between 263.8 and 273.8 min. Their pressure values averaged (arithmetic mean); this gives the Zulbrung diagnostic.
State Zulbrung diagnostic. 59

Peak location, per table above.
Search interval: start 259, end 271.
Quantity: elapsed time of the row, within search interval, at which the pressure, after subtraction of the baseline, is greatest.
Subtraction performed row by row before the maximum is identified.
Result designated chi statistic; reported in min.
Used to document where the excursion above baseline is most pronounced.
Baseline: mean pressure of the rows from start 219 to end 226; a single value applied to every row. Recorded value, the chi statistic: 267.5 min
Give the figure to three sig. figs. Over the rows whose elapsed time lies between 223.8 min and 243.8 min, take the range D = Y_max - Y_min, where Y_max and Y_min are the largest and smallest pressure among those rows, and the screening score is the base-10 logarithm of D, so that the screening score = 1.07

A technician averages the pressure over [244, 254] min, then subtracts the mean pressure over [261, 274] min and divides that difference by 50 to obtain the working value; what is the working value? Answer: -0.14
